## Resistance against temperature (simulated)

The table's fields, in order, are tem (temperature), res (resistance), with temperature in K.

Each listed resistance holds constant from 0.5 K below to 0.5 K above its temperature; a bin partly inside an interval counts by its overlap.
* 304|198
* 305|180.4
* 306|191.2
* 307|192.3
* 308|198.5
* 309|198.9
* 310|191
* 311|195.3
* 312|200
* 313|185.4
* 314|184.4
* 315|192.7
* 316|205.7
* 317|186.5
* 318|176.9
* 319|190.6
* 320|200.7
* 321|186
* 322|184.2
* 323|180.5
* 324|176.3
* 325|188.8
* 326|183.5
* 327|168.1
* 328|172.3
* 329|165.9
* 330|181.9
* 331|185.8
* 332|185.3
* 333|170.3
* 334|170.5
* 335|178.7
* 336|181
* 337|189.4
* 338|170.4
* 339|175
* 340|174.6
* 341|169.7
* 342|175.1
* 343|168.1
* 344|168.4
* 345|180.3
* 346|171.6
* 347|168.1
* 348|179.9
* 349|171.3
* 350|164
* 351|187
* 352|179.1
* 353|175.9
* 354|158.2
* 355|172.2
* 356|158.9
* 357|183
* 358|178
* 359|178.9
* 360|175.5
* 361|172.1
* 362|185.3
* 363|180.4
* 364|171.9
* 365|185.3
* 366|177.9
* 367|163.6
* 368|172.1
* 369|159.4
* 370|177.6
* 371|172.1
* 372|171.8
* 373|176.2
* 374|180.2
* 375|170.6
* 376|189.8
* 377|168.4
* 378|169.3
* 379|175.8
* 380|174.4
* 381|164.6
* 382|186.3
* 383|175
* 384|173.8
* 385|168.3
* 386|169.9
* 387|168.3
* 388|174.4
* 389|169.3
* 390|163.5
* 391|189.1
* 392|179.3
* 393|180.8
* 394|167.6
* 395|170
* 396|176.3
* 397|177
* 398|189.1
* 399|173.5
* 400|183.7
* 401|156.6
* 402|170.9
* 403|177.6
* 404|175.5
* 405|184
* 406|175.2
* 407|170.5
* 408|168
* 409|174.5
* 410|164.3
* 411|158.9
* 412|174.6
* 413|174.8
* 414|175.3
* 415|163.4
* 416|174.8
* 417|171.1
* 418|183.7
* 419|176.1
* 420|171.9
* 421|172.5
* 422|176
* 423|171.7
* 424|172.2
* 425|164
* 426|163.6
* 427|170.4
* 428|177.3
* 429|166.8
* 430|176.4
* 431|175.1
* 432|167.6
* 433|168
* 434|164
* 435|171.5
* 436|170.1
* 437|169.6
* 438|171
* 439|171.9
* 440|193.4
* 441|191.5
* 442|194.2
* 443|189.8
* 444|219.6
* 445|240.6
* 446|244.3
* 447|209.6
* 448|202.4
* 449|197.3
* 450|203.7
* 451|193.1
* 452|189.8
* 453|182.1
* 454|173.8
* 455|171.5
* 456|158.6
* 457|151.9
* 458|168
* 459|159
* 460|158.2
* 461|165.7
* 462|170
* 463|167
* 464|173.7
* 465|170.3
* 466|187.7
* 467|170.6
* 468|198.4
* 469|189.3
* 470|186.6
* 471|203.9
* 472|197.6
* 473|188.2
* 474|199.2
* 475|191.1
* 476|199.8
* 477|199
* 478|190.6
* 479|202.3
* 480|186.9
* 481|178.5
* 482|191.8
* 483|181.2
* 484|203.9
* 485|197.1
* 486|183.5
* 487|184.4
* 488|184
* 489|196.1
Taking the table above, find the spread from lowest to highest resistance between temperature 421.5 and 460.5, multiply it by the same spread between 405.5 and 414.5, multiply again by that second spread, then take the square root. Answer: 158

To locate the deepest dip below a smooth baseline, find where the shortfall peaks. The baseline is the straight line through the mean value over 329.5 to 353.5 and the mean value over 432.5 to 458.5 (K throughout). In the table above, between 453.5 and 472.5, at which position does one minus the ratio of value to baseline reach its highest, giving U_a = 457 K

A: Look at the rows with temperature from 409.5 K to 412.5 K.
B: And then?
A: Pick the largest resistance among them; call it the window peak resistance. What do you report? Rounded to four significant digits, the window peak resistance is 174.6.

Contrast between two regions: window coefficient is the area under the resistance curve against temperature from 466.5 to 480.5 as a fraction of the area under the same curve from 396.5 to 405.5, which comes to 1.7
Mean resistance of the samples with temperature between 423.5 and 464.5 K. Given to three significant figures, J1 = 180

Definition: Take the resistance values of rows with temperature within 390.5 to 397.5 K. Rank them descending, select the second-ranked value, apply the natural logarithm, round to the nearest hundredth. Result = 5.20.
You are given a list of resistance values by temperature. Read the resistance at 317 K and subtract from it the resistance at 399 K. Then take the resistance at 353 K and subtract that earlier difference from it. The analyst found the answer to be 163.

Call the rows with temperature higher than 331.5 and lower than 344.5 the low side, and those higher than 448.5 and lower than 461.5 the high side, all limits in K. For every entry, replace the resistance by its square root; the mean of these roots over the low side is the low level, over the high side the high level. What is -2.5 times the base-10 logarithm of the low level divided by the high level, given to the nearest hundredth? 0.00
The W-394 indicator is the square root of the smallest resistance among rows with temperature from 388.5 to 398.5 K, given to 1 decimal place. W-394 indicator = 12.8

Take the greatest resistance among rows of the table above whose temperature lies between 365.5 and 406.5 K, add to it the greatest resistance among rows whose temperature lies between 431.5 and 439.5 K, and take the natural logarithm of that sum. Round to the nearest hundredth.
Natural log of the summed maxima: 5.89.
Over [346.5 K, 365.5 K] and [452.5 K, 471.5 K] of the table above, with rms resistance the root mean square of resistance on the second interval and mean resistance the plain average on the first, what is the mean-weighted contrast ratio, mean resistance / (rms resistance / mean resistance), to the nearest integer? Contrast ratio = 175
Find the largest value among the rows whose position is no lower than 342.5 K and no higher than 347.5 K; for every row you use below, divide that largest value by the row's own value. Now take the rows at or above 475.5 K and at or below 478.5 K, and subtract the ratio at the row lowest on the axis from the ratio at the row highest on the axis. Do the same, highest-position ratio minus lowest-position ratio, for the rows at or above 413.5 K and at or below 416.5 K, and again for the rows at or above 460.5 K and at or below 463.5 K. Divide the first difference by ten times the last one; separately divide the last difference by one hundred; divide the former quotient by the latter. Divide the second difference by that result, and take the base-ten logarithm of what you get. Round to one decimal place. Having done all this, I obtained -6.3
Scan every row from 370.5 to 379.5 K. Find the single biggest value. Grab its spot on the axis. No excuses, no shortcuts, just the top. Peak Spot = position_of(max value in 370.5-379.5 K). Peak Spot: 376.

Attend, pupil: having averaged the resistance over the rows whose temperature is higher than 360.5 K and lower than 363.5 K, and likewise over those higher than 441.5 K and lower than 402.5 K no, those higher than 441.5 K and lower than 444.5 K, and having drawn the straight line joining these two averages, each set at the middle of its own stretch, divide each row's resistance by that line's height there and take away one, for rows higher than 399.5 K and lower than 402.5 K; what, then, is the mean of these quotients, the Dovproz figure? -0.102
